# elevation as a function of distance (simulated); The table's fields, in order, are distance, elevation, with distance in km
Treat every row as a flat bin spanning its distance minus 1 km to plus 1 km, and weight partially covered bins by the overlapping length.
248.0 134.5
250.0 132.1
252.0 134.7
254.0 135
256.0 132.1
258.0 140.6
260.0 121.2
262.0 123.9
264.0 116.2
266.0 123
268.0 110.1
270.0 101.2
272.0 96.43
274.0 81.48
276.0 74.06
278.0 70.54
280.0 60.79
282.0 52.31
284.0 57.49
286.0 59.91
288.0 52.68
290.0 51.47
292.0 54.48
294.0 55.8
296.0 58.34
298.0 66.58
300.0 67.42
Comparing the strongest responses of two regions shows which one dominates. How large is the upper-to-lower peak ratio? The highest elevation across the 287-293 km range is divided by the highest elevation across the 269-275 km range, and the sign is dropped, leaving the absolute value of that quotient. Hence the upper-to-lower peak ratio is 0.538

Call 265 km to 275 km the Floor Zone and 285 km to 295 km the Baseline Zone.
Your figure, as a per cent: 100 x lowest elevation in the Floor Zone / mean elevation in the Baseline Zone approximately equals 149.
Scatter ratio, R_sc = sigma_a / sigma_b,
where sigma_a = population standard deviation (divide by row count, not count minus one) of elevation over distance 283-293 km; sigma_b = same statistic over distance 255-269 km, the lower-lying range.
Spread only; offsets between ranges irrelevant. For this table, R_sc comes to 0.33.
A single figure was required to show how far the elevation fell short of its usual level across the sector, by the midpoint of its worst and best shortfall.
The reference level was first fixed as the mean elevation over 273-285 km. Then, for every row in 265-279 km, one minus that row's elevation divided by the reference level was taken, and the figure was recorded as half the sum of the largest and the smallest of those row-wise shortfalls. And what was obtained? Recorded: -0.5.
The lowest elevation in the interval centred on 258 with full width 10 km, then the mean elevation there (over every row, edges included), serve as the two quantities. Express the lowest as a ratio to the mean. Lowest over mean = 0.93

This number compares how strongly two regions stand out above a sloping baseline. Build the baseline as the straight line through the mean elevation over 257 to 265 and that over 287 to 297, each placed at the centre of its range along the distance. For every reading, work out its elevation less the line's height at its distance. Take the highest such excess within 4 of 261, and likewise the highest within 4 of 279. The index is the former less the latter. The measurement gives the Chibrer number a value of 24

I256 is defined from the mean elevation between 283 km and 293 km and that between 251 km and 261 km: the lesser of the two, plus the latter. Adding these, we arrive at 188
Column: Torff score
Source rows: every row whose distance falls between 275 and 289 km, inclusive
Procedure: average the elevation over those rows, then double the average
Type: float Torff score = 122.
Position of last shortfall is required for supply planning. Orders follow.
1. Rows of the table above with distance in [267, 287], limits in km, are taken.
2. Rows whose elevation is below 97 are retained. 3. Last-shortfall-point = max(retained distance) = 286.0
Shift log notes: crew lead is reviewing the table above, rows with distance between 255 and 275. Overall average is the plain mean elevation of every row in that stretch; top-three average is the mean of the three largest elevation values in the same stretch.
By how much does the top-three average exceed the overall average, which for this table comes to 18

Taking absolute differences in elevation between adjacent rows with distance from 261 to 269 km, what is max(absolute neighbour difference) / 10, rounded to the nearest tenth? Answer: 1.3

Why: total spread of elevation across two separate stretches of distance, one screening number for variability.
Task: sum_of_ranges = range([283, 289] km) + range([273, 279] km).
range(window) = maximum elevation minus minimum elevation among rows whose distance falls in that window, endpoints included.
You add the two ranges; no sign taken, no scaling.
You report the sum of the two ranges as 18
